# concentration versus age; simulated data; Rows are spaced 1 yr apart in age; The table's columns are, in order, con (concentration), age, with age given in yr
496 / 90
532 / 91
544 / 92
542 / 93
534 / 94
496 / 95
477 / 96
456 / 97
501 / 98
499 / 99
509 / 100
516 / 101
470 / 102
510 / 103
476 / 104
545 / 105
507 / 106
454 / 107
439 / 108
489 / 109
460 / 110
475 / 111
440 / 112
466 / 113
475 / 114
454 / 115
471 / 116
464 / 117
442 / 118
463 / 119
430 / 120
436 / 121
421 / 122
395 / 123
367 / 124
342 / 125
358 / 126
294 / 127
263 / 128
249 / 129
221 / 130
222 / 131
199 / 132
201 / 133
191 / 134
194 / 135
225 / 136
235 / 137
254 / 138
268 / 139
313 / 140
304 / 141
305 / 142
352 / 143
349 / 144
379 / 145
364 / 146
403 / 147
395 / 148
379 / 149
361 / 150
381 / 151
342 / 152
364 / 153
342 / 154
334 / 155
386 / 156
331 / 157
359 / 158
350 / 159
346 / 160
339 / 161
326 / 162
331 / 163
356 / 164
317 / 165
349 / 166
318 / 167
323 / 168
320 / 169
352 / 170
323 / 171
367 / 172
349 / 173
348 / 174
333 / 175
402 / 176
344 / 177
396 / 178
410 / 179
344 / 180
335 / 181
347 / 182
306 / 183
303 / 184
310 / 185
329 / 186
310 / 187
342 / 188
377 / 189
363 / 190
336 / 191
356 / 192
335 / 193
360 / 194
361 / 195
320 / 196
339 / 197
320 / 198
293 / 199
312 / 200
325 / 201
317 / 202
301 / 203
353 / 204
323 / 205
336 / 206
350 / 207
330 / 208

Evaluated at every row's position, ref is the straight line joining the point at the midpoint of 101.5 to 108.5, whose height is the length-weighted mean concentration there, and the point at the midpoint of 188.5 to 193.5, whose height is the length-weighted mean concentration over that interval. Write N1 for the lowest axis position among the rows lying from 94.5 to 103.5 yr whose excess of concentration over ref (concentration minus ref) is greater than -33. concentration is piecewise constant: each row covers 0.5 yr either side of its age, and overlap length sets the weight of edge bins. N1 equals 95 yr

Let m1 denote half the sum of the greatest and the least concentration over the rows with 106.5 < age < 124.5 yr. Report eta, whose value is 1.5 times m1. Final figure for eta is 642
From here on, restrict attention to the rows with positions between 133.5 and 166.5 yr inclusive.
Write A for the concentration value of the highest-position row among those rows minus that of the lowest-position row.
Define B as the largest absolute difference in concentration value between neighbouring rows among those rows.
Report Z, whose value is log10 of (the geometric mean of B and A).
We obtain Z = 1.97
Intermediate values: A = 158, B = 55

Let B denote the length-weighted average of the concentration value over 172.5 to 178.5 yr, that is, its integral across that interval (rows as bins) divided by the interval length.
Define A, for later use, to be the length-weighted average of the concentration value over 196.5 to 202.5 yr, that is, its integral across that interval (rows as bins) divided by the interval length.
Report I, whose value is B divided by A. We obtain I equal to 1.1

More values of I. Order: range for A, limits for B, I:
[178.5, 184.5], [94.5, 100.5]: 1.4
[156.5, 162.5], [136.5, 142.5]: 0.8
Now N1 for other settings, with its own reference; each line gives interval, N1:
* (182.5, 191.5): 186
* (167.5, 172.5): 172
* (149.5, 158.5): 156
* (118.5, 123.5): 119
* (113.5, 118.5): 114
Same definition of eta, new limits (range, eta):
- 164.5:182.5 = 545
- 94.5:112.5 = 738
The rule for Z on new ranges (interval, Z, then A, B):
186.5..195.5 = 1.63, 51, 35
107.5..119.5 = 1.54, 24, 50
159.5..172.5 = 1.48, 21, 44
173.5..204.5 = 1.27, 5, 69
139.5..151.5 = 1.75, 68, 47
